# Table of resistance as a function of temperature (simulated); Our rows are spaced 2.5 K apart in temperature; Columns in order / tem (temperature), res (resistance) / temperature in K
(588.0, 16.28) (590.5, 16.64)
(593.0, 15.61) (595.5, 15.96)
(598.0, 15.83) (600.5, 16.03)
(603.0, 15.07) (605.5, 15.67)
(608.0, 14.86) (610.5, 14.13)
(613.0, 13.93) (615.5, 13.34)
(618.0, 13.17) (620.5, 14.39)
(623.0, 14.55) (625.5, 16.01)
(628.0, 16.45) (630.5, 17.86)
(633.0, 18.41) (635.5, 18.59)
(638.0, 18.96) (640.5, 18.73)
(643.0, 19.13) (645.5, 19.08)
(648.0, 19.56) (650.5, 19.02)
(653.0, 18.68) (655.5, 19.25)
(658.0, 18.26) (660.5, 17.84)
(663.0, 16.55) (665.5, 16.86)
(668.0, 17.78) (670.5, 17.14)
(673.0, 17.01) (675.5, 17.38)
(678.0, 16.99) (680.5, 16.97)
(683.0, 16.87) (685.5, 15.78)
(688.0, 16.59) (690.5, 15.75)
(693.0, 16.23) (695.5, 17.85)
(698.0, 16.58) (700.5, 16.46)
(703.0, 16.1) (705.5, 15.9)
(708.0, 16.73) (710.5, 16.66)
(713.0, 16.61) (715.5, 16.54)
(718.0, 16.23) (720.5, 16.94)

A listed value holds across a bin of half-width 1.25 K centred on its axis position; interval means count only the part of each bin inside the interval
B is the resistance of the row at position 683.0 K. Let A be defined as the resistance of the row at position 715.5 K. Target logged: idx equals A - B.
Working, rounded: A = 16.54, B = 16.87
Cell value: -0.3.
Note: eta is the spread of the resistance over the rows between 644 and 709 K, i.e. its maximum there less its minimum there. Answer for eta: 3.8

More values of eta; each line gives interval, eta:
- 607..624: 1.7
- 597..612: 1.9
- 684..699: 2.1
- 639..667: 3.0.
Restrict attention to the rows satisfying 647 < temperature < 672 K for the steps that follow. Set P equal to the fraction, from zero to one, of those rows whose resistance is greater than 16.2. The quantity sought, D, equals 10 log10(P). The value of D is 0.0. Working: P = 1.00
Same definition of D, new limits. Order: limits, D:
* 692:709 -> -1.5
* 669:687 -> -0.7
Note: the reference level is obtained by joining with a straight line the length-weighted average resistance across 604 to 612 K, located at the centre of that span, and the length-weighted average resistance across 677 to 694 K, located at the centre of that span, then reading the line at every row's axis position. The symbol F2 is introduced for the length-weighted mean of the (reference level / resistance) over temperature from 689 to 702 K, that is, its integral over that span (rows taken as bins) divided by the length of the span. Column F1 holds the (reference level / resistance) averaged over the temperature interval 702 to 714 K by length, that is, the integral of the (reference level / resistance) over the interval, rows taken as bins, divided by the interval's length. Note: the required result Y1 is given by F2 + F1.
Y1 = 2.04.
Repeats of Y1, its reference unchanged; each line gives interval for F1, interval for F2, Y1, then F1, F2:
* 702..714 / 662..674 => 1.97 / 1.03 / 0.94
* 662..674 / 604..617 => 1.98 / 0.94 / 1.04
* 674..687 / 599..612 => 1.95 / 0.97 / 0.98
